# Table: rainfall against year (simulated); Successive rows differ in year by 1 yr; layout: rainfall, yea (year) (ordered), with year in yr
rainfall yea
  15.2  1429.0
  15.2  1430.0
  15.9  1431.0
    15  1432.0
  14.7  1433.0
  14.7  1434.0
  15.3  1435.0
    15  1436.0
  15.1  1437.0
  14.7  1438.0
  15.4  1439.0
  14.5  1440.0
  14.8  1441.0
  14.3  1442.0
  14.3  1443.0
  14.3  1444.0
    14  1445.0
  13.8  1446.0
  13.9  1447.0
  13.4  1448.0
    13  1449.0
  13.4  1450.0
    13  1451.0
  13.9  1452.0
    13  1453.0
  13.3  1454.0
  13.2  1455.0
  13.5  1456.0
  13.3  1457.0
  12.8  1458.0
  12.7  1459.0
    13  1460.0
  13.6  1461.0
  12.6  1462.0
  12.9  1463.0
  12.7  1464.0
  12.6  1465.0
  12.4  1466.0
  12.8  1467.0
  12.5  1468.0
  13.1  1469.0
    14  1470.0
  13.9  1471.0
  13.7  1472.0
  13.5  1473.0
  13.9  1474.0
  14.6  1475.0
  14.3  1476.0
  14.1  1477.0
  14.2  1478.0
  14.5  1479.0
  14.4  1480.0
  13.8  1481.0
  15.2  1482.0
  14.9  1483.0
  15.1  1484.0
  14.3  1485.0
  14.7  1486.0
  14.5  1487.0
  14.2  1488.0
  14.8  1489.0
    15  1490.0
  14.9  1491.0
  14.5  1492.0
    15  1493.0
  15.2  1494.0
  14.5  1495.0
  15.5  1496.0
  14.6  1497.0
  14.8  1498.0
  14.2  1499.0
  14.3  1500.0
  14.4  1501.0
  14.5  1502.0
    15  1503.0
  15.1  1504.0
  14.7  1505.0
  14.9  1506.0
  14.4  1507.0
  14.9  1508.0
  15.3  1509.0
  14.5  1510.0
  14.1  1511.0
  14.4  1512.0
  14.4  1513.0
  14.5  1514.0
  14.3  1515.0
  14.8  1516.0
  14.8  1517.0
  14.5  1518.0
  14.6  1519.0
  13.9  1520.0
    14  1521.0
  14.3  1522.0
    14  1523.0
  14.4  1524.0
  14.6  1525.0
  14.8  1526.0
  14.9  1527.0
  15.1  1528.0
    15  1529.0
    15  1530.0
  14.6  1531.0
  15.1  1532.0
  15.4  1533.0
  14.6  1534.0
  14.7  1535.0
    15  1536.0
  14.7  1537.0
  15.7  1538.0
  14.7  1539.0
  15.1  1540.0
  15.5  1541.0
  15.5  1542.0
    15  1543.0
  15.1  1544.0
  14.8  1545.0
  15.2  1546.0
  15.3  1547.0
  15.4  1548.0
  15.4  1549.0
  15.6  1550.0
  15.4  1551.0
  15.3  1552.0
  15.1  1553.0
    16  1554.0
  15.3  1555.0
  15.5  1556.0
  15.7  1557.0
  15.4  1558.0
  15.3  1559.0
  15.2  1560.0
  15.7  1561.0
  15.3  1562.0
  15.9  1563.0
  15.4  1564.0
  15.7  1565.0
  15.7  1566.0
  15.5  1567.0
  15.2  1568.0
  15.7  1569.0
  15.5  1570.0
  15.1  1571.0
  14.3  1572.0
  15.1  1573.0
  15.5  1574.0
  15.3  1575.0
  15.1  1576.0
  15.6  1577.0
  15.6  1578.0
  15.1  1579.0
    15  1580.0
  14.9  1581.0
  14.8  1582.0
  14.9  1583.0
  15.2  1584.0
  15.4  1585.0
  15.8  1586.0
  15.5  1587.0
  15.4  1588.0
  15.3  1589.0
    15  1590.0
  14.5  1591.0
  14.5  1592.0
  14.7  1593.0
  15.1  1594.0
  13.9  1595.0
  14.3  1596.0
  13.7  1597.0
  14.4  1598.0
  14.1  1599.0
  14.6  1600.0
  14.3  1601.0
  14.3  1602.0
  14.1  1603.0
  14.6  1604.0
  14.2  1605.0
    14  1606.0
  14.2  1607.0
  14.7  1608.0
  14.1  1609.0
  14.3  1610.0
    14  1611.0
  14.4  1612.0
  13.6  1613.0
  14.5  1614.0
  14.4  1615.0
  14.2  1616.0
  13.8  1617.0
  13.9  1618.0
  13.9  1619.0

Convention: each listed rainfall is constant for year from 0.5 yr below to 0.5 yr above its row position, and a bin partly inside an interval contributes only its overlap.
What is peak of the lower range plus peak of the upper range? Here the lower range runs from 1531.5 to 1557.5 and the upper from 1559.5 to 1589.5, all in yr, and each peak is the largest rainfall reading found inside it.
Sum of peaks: 31.9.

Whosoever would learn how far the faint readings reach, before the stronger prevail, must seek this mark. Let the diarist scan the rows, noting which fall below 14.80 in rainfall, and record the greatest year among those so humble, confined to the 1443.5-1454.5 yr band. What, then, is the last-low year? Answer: 1454.0 yr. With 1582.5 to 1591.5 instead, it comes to 1591.0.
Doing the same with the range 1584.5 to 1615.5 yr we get 1615.0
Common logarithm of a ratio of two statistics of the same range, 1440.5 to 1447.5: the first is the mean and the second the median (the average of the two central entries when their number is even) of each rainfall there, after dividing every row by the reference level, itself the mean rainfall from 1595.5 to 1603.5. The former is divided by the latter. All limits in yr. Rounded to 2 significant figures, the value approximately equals -0.0030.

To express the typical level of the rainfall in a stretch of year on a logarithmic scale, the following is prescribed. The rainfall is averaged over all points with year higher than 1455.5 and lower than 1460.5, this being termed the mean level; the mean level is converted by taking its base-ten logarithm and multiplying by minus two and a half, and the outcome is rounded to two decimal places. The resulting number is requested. -2.79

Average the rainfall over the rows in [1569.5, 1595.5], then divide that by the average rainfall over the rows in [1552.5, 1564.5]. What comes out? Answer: 0.97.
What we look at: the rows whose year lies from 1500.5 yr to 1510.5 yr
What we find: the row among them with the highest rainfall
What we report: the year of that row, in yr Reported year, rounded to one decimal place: 1509.0 yr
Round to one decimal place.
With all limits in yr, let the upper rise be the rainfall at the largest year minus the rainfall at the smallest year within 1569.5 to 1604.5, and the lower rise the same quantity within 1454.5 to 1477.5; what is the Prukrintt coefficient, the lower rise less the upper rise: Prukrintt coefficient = 1.8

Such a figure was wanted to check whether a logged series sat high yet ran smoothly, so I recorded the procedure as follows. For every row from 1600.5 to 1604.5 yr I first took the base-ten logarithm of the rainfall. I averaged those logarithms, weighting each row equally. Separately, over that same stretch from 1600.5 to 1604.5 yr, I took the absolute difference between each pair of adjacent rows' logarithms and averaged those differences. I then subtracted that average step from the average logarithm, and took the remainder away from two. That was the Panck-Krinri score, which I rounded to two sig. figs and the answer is 0.85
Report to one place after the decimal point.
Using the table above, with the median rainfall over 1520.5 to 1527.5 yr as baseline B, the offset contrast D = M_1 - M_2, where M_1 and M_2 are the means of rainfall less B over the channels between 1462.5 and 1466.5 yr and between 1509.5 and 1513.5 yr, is -1.7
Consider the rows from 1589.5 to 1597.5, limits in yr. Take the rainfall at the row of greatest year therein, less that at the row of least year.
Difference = -1.3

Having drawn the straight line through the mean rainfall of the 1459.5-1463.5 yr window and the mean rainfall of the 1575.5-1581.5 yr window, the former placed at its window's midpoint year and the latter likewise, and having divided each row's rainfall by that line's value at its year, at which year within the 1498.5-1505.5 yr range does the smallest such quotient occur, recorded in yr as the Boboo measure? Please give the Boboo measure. 1499.0 yr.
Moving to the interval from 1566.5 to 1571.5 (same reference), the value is 1571.0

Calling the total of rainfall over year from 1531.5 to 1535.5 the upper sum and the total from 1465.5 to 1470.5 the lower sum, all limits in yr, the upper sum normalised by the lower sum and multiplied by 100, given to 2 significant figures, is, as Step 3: 92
